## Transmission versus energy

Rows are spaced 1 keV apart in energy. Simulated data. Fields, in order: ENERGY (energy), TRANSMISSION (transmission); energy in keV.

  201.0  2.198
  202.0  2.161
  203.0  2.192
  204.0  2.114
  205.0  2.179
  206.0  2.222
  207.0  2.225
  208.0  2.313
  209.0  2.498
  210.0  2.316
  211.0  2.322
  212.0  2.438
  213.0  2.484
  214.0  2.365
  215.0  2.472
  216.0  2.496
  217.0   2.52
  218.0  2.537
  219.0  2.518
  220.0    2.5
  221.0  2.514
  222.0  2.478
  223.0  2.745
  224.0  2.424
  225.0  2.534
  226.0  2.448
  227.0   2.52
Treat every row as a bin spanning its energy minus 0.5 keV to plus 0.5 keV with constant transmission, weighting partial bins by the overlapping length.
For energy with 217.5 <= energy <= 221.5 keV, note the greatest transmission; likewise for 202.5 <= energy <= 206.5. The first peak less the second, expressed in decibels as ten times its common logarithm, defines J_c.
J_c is -5.0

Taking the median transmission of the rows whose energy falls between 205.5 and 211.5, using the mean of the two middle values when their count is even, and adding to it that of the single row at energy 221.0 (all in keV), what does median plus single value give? 4.83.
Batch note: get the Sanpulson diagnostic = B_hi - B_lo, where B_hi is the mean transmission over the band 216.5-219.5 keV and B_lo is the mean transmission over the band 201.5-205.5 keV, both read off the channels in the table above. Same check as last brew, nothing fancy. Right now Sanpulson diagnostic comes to 0.36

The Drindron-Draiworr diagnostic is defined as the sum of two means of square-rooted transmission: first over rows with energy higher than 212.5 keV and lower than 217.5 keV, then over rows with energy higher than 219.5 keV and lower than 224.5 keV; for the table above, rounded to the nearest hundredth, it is 3.16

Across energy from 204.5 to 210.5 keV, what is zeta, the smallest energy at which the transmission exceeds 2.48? 209.0 keV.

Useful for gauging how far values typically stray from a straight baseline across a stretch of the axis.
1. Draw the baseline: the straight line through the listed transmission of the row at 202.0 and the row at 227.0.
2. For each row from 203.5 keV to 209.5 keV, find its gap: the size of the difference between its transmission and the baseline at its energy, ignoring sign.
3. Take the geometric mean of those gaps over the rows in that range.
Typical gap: 0.031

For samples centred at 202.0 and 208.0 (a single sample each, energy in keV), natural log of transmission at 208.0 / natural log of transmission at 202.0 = 1.09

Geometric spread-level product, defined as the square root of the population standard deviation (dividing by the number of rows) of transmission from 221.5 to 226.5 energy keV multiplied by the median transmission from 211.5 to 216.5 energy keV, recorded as 0.53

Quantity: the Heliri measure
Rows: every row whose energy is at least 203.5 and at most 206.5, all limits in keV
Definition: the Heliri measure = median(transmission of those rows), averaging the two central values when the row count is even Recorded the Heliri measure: 2.18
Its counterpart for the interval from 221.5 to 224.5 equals 2.48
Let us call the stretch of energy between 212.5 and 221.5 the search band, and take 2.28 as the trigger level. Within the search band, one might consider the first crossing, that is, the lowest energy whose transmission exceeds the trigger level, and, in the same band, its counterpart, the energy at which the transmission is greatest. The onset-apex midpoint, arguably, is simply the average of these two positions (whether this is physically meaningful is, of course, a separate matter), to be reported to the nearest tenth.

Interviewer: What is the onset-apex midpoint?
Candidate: 215.5 keV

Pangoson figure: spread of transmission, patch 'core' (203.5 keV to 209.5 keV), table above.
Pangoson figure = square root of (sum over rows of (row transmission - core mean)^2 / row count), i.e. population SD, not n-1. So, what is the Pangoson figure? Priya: 0.12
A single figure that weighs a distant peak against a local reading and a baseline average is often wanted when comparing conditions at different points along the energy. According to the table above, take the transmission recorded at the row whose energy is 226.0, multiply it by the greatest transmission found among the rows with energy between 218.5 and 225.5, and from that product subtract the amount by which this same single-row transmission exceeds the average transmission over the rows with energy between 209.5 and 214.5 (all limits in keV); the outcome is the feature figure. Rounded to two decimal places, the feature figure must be 6.66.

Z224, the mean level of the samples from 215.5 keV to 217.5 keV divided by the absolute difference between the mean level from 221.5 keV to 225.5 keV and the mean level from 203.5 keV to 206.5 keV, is 6.7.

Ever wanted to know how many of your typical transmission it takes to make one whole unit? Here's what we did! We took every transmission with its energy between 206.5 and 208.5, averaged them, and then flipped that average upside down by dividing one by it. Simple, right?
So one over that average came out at 0.441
